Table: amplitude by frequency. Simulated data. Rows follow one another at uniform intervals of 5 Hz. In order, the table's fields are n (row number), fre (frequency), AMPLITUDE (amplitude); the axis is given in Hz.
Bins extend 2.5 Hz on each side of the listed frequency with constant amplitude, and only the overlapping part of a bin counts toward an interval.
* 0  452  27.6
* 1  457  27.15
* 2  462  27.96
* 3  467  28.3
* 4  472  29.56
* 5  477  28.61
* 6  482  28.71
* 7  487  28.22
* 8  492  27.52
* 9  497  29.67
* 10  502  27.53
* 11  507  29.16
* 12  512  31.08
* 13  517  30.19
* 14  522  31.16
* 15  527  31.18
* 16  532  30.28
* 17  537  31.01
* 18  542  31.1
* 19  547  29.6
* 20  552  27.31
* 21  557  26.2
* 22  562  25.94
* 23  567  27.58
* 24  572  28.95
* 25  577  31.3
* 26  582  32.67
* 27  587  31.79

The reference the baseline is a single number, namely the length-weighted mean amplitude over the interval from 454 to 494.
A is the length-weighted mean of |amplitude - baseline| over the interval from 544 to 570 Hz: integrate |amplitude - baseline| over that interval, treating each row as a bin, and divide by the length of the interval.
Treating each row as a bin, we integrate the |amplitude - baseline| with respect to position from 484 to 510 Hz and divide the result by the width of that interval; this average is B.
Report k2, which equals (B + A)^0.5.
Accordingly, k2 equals 1.51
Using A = 1.5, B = 0.8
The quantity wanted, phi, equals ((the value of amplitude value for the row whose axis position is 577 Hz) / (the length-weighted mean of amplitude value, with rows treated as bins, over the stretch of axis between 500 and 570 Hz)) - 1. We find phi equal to 0.070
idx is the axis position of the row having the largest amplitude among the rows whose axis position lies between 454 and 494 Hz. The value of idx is 472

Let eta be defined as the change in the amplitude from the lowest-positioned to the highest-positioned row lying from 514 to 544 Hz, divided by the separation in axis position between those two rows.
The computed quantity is 0.036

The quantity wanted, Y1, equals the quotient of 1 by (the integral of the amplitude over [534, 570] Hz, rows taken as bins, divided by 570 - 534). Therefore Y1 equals 0.0352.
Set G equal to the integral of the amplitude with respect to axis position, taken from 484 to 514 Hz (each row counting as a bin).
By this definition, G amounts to 865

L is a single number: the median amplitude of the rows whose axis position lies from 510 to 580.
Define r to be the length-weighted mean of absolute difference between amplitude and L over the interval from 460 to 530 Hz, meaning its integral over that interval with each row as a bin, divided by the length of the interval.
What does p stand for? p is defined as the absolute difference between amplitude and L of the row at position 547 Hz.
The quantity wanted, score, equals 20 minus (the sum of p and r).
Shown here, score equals 18.0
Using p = 0.6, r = 1.4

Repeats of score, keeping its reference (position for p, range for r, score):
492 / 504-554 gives 16.4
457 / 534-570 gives 14.6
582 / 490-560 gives 16.2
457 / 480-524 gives 15.5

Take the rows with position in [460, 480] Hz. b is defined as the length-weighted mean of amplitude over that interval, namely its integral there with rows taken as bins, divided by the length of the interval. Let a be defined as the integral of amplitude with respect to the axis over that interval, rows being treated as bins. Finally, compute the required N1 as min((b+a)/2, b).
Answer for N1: 28.6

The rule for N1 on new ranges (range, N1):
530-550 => 30.4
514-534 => 30.7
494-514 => 29.3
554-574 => 27.1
